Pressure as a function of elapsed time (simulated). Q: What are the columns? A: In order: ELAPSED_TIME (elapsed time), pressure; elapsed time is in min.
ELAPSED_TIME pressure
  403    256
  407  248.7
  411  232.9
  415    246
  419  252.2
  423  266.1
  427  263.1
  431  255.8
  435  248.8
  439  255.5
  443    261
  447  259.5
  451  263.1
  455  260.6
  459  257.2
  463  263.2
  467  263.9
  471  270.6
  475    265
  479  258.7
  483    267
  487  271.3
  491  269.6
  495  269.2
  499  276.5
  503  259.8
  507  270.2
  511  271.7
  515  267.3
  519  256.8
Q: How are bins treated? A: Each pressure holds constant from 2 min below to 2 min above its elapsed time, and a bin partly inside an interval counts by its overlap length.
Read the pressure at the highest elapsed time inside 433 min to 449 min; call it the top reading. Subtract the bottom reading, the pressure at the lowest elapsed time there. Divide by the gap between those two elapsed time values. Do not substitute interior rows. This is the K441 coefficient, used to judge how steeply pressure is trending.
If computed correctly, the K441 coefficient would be 0.9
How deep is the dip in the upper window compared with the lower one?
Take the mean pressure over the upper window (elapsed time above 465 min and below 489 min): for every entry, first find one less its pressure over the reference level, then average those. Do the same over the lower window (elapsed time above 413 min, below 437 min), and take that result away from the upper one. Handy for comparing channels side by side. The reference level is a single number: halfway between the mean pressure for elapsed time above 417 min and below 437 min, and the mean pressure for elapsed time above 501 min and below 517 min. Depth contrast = -0.041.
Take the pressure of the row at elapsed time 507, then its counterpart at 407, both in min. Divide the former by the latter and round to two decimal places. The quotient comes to 1.09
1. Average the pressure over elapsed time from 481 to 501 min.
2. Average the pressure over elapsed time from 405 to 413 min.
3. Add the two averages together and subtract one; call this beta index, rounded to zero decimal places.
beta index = 511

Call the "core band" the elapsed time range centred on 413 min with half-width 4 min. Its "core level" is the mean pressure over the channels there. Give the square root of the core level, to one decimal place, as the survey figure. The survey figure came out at 15.5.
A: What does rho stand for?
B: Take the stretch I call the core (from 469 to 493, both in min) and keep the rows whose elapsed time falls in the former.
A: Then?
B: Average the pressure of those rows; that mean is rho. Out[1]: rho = 267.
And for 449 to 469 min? 262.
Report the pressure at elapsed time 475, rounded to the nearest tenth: 265.0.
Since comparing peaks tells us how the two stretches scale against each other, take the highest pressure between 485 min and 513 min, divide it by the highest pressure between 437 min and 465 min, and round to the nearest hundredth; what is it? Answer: 1.05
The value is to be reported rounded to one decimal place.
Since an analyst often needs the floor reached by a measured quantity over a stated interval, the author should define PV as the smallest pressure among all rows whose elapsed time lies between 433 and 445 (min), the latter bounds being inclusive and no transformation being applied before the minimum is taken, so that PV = 248.8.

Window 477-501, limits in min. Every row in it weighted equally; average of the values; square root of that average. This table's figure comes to 16.4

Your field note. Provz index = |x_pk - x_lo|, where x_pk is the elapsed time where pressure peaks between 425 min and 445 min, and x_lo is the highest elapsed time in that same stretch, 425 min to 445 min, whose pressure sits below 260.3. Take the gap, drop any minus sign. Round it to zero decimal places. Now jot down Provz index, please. 12 min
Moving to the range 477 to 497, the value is 8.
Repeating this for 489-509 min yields 4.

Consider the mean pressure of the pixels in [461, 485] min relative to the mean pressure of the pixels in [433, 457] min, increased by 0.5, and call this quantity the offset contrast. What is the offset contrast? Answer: 1.526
